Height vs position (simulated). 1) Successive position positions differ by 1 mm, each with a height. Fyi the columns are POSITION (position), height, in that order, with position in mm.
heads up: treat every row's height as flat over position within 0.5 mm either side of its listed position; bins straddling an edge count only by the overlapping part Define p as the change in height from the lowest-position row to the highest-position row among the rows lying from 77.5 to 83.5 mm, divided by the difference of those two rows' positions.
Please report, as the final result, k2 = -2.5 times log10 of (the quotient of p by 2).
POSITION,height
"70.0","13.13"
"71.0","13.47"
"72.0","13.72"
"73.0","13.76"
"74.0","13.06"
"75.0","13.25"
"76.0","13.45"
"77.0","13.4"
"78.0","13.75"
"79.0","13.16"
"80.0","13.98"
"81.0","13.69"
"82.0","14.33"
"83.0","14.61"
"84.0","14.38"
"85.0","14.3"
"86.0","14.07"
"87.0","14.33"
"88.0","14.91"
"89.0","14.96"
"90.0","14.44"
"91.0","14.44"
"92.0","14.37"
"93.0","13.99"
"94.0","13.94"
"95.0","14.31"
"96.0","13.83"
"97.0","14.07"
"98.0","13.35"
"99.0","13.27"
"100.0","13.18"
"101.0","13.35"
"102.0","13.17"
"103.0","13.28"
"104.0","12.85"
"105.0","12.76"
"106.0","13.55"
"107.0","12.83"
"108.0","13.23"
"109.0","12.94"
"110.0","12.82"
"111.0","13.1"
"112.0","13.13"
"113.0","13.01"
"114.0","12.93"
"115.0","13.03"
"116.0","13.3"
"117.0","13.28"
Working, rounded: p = 0.172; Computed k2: 2.7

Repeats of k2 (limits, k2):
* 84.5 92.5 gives 5.8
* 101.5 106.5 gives 3.3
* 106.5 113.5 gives 4.6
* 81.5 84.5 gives 4.8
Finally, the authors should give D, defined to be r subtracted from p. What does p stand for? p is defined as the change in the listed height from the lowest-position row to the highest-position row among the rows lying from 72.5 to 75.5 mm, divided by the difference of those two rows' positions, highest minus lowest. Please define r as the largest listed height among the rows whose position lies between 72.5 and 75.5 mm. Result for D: -14.0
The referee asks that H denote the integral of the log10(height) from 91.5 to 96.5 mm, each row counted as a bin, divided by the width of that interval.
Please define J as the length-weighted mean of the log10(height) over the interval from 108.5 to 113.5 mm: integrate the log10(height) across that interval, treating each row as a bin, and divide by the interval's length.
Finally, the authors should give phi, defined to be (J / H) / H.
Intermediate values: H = 1.15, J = 1.11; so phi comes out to 0.84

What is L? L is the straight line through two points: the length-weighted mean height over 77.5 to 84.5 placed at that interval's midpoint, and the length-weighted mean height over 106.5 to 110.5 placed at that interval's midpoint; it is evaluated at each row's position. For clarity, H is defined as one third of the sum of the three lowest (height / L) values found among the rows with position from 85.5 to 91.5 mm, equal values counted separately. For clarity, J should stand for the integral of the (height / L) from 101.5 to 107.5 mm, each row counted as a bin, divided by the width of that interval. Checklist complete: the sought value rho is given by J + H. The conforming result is 2.04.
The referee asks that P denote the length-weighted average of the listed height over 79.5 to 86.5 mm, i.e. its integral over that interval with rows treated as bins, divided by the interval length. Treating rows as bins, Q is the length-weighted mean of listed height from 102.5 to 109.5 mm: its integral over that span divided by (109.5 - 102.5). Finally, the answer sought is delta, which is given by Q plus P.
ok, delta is 27.3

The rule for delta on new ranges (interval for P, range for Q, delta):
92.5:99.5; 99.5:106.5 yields 27.0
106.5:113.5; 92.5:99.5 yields 26.8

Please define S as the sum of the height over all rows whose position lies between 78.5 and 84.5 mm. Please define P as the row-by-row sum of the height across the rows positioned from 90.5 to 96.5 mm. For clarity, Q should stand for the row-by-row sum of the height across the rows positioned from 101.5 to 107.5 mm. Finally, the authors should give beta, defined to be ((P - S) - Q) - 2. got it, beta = -80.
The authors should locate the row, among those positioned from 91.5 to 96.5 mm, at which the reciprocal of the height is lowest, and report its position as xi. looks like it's 92.0 mm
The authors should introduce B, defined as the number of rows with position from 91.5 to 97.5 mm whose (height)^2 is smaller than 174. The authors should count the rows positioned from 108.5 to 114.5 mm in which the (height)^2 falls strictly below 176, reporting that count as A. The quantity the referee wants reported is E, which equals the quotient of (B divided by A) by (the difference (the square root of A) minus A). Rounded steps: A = 6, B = 0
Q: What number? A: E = 0.00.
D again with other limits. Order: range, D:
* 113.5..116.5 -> -13.1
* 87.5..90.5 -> -15.2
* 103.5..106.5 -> -13.2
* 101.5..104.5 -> -13.4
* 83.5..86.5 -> -14.5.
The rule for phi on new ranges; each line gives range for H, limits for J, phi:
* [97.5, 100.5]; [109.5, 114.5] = 0.88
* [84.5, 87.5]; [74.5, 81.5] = 0.85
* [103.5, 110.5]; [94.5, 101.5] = 0.91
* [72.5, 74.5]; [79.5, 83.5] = 0.91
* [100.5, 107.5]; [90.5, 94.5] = 0.92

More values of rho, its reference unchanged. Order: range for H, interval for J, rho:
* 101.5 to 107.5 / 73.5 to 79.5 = 1.92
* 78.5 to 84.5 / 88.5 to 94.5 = 2.03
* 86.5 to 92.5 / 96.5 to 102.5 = 2.06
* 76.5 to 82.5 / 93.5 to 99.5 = 1.98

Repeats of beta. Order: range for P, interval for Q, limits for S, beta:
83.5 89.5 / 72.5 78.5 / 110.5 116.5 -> -74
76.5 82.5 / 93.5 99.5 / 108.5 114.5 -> -80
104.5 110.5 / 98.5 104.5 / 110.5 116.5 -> -81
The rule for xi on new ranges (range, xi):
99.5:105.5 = 101.0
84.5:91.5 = 89.0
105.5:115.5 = 106.0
